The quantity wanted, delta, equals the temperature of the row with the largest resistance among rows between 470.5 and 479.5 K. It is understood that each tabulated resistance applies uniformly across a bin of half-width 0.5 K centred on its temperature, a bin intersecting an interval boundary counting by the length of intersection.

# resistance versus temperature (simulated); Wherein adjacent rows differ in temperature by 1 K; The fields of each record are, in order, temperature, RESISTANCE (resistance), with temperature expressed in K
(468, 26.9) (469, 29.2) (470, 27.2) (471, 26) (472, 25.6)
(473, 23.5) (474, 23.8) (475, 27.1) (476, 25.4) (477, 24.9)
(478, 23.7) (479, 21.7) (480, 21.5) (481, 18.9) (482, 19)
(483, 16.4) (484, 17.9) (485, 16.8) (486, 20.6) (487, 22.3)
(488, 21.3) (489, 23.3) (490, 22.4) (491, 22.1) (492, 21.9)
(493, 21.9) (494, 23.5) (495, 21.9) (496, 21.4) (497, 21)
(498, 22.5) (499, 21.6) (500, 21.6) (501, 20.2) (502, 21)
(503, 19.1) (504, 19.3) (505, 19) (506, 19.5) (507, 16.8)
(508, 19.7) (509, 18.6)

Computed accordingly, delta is 475 K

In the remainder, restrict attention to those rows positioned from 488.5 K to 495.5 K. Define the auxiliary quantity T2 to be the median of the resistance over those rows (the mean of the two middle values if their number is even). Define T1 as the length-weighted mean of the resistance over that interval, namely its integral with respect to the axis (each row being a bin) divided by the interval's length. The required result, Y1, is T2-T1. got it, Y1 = -0.33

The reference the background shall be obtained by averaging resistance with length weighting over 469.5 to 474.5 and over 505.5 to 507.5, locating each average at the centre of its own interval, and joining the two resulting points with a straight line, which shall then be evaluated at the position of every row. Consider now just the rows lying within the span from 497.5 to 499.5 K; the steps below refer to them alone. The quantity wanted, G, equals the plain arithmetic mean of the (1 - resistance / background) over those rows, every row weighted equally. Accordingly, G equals -0.11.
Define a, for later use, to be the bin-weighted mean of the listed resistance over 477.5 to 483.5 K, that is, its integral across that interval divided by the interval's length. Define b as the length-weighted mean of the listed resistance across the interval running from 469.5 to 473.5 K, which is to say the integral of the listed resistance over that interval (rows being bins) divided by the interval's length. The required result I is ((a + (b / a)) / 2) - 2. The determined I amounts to 8.7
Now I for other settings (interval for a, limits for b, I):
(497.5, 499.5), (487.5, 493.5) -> 9.5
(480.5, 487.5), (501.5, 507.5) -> 7.9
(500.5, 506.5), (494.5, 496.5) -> 8.4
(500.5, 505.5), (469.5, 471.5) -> 8.5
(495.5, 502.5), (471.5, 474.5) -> 9.2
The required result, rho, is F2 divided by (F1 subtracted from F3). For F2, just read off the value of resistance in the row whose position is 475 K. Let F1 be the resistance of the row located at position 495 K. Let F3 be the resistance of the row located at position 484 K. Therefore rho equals -7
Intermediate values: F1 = 21.9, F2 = 27.1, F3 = 17.9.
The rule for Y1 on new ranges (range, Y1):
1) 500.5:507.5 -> 0.03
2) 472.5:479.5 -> -0.50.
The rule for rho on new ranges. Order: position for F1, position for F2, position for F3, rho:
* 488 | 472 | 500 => 85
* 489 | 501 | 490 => -22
